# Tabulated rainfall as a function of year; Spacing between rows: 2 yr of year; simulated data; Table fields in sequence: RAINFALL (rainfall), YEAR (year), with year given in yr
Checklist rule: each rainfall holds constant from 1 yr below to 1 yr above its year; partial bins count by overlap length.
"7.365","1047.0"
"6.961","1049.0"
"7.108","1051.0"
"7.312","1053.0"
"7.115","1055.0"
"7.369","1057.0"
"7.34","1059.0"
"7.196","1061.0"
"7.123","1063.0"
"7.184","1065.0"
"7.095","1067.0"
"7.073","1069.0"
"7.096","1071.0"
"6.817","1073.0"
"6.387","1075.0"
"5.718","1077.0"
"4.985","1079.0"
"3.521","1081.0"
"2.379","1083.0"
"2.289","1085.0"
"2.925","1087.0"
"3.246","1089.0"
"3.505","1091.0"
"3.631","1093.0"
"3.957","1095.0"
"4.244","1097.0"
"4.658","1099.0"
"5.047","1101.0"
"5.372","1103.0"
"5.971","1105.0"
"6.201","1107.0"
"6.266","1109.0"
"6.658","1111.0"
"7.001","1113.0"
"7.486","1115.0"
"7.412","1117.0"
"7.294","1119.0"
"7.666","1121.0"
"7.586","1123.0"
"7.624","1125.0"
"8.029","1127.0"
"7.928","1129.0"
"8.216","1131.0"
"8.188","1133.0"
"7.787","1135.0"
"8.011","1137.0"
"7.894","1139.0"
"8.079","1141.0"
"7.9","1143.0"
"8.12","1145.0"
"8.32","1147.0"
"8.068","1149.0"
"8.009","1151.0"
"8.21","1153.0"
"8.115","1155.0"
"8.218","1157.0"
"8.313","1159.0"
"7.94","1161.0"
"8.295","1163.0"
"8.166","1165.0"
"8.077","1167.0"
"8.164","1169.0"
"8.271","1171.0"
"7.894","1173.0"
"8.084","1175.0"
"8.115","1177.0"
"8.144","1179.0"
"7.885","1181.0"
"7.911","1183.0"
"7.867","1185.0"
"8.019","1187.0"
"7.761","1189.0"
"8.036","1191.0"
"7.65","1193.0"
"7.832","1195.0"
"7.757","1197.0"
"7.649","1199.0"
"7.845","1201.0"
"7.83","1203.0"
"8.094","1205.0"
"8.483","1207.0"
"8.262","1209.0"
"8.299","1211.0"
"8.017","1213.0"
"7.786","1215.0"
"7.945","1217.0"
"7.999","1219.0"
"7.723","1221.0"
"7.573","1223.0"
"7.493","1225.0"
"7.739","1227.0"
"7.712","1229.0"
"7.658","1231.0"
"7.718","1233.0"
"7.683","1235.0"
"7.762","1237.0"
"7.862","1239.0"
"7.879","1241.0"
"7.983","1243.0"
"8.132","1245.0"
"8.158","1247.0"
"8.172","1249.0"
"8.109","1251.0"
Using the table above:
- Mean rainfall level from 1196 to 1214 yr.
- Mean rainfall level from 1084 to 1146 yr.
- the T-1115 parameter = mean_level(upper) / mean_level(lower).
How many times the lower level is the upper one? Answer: 1.3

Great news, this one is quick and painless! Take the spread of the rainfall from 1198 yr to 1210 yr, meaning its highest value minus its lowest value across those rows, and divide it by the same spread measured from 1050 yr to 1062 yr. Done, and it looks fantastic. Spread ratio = 3.2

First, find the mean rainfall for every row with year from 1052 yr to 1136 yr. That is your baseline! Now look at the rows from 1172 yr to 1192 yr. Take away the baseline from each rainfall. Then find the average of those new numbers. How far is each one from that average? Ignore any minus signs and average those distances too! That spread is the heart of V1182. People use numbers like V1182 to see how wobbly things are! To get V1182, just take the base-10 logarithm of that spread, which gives -0.97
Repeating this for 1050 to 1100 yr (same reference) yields 0.23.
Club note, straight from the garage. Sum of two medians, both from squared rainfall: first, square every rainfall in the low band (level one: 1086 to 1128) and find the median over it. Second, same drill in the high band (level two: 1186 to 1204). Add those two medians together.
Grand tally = 100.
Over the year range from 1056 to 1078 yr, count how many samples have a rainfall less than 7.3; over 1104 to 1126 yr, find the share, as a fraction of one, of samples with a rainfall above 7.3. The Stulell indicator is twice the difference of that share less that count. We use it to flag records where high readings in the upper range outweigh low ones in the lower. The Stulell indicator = -17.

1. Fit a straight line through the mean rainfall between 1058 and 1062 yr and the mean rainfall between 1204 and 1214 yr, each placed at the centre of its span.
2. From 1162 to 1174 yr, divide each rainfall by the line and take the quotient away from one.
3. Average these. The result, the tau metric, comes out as -0.022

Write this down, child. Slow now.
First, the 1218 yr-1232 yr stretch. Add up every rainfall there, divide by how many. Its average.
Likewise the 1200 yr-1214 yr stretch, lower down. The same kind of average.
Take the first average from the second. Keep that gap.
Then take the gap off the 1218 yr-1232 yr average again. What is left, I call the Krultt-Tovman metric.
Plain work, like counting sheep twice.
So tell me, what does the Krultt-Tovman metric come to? 7.3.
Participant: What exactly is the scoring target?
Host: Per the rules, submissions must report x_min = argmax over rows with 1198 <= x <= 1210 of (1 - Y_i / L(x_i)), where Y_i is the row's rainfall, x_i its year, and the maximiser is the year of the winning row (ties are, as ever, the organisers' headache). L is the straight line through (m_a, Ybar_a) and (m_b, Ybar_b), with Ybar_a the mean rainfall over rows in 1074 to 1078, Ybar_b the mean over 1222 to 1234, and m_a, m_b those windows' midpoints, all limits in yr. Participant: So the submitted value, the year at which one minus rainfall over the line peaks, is 1199.0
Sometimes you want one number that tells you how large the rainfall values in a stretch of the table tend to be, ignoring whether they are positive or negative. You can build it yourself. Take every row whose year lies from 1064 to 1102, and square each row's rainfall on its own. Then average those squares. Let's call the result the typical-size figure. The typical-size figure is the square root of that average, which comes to 5.11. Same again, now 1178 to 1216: 7.96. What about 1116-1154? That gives 7.92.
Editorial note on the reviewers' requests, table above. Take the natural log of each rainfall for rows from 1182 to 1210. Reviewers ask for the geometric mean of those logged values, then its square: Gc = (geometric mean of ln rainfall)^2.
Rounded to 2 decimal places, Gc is 4.28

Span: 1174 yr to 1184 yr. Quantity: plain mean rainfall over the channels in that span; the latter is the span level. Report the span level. 8.0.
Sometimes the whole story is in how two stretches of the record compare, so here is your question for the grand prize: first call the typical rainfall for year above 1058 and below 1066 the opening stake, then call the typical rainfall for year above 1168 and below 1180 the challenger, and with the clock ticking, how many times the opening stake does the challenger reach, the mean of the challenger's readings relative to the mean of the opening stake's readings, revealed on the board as 1.12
